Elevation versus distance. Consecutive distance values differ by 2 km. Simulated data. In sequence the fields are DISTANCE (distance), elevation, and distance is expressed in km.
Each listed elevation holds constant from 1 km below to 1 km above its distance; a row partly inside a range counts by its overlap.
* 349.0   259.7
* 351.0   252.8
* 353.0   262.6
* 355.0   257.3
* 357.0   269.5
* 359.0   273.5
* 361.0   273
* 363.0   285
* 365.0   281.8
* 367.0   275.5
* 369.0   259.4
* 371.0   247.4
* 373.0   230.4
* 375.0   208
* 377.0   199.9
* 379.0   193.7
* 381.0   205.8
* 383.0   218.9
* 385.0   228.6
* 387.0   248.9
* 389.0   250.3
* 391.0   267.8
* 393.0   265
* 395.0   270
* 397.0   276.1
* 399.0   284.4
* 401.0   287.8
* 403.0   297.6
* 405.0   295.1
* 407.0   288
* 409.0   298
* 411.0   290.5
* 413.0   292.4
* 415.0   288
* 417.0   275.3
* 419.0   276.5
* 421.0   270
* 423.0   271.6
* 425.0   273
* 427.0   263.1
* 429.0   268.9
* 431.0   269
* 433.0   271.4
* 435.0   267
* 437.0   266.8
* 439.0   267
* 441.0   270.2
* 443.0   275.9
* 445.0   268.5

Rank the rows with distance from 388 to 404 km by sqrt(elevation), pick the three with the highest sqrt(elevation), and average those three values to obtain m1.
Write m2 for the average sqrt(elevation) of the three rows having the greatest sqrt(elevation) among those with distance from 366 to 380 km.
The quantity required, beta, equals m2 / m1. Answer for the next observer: 0.95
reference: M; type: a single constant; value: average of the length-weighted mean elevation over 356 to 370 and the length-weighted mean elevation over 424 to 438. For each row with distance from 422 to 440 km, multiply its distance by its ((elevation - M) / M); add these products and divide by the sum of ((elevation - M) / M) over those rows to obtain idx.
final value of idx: 433.3 km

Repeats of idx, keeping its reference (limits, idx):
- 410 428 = 412.1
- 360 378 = 376.3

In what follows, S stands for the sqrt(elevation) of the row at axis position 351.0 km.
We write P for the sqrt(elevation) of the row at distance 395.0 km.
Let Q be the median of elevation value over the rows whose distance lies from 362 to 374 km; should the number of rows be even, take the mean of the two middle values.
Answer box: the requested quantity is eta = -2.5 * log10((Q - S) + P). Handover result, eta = -6.070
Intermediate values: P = 16.4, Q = 267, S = 15.9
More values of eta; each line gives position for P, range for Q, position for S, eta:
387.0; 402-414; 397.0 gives -6.167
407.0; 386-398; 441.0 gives -6.066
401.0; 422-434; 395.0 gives -6.081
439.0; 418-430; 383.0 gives -6.088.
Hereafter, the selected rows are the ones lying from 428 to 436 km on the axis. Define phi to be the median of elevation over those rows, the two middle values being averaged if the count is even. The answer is 269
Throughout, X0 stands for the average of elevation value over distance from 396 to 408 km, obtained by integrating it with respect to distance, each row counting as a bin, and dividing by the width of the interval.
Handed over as 288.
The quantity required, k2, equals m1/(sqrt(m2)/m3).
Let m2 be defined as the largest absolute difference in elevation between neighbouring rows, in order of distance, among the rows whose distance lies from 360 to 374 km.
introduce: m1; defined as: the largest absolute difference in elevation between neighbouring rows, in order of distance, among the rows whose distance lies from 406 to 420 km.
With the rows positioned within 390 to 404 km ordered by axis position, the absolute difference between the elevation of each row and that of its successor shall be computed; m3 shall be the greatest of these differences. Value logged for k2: 30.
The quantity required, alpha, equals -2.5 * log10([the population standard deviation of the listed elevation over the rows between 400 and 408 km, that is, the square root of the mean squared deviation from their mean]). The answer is -1.6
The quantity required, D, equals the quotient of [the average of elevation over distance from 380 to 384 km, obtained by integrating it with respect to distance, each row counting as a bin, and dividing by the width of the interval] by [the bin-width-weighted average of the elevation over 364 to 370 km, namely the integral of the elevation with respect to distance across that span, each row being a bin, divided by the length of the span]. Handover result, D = 0.78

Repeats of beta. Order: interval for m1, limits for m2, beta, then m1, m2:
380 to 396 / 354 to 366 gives 1.02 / 16.4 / 16.7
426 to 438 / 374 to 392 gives 0.97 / 16.4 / 16.0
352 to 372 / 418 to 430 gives 0.99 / 16.8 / 16.5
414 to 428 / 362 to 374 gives 1.00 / 16.7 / 16.8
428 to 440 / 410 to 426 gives 1.04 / 16.4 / 17.0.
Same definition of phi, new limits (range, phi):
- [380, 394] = 249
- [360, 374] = 273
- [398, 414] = 291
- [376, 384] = 203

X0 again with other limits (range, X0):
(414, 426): 276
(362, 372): 270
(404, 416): 292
